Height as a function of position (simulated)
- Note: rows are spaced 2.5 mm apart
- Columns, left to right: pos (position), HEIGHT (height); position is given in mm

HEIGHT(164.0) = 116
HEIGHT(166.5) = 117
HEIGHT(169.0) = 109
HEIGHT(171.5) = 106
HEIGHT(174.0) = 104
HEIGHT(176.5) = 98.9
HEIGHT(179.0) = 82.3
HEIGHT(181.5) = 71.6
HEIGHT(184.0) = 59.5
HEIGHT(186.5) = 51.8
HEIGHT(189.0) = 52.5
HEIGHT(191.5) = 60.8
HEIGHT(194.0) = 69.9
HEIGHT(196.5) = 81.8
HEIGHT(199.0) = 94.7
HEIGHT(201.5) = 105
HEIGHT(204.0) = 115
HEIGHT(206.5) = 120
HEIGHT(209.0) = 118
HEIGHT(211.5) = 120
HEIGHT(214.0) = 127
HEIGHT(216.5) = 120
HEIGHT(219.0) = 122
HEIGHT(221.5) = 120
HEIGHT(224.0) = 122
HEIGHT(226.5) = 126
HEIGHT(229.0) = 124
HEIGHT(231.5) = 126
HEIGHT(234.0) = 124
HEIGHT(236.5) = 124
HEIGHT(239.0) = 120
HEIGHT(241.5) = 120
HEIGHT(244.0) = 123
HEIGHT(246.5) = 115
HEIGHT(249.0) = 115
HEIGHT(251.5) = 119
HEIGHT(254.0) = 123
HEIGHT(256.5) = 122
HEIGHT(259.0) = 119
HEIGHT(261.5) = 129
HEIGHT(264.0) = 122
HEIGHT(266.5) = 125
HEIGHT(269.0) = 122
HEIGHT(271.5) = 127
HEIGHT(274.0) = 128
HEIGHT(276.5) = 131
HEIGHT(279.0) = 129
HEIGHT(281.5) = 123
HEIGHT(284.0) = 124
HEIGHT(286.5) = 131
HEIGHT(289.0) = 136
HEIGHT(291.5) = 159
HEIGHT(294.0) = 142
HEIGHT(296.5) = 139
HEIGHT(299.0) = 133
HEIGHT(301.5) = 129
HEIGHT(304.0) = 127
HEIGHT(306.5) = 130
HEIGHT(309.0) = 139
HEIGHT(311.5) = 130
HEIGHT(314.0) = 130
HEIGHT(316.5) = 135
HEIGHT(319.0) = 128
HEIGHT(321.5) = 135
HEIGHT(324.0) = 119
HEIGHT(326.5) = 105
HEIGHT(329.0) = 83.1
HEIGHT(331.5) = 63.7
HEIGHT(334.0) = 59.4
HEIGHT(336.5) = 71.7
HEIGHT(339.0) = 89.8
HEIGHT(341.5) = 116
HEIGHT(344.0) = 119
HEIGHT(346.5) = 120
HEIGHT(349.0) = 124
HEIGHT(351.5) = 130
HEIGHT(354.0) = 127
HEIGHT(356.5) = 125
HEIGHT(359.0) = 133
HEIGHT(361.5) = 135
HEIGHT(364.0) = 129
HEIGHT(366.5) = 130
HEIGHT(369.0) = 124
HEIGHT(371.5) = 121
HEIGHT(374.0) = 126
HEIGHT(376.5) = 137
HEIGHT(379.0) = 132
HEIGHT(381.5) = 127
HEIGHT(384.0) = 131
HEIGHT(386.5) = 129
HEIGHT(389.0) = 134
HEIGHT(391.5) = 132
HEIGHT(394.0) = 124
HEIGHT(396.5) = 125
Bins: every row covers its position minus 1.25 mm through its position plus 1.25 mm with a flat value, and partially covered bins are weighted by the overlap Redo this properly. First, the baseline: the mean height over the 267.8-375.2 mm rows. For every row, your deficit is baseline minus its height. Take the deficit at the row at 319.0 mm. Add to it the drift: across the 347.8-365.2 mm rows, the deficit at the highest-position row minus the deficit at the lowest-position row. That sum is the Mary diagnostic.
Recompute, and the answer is -11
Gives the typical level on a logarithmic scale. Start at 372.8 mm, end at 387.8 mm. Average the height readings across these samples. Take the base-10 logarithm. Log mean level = 2.12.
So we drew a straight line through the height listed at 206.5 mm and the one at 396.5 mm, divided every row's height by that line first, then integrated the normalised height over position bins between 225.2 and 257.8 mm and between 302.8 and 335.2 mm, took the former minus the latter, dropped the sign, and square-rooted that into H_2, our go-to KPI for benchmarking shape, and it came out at 1.6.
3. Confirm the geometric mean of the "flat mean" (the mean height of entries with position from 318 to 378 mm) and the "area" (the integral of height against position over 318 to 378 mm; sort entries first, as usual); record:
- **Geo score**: 888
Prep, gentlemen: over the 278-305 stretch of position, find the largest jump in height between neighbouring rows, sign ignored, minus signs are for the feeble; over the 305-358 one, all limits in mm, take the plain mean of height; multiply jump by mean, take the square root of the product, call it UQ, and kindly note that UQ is 51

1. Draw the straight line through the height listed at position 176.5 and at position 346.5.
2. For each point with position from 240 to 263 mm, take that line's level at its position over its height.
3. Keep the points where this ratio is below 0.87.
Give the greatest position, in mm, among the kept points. 261.5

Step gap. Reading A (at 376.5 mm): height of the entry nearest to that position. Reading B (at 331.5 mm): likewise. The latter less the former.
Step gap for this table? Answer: -73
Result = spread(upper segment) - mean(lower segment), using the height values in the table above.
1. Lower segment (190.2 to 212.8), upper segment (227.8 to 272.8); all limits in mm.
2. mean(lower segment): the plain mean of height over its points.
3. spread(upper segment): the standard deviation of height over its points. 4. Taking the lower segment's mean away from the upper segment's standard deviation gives -95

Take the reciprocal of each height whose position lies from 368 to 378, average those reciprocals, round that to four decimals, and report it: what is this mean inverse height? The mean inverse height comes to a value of 0.0079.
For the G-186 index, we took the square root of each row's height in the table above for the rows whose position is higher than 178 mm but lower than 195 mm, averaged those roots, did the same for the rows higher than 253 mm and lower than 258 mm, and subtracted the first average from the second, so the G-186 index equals 3.1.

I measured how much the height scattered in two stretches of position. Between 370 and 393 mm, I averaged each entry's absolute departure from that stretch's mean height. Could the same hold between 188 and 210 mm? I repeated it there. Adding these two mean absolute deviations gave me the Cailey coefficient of 26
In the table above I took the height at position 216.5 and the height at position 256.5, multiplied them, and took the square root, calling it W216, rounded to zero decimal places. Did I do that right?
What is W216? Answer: 121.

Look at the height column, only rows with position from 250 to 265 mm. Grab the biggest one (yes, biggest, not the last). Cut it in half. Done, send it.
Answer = 64.5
